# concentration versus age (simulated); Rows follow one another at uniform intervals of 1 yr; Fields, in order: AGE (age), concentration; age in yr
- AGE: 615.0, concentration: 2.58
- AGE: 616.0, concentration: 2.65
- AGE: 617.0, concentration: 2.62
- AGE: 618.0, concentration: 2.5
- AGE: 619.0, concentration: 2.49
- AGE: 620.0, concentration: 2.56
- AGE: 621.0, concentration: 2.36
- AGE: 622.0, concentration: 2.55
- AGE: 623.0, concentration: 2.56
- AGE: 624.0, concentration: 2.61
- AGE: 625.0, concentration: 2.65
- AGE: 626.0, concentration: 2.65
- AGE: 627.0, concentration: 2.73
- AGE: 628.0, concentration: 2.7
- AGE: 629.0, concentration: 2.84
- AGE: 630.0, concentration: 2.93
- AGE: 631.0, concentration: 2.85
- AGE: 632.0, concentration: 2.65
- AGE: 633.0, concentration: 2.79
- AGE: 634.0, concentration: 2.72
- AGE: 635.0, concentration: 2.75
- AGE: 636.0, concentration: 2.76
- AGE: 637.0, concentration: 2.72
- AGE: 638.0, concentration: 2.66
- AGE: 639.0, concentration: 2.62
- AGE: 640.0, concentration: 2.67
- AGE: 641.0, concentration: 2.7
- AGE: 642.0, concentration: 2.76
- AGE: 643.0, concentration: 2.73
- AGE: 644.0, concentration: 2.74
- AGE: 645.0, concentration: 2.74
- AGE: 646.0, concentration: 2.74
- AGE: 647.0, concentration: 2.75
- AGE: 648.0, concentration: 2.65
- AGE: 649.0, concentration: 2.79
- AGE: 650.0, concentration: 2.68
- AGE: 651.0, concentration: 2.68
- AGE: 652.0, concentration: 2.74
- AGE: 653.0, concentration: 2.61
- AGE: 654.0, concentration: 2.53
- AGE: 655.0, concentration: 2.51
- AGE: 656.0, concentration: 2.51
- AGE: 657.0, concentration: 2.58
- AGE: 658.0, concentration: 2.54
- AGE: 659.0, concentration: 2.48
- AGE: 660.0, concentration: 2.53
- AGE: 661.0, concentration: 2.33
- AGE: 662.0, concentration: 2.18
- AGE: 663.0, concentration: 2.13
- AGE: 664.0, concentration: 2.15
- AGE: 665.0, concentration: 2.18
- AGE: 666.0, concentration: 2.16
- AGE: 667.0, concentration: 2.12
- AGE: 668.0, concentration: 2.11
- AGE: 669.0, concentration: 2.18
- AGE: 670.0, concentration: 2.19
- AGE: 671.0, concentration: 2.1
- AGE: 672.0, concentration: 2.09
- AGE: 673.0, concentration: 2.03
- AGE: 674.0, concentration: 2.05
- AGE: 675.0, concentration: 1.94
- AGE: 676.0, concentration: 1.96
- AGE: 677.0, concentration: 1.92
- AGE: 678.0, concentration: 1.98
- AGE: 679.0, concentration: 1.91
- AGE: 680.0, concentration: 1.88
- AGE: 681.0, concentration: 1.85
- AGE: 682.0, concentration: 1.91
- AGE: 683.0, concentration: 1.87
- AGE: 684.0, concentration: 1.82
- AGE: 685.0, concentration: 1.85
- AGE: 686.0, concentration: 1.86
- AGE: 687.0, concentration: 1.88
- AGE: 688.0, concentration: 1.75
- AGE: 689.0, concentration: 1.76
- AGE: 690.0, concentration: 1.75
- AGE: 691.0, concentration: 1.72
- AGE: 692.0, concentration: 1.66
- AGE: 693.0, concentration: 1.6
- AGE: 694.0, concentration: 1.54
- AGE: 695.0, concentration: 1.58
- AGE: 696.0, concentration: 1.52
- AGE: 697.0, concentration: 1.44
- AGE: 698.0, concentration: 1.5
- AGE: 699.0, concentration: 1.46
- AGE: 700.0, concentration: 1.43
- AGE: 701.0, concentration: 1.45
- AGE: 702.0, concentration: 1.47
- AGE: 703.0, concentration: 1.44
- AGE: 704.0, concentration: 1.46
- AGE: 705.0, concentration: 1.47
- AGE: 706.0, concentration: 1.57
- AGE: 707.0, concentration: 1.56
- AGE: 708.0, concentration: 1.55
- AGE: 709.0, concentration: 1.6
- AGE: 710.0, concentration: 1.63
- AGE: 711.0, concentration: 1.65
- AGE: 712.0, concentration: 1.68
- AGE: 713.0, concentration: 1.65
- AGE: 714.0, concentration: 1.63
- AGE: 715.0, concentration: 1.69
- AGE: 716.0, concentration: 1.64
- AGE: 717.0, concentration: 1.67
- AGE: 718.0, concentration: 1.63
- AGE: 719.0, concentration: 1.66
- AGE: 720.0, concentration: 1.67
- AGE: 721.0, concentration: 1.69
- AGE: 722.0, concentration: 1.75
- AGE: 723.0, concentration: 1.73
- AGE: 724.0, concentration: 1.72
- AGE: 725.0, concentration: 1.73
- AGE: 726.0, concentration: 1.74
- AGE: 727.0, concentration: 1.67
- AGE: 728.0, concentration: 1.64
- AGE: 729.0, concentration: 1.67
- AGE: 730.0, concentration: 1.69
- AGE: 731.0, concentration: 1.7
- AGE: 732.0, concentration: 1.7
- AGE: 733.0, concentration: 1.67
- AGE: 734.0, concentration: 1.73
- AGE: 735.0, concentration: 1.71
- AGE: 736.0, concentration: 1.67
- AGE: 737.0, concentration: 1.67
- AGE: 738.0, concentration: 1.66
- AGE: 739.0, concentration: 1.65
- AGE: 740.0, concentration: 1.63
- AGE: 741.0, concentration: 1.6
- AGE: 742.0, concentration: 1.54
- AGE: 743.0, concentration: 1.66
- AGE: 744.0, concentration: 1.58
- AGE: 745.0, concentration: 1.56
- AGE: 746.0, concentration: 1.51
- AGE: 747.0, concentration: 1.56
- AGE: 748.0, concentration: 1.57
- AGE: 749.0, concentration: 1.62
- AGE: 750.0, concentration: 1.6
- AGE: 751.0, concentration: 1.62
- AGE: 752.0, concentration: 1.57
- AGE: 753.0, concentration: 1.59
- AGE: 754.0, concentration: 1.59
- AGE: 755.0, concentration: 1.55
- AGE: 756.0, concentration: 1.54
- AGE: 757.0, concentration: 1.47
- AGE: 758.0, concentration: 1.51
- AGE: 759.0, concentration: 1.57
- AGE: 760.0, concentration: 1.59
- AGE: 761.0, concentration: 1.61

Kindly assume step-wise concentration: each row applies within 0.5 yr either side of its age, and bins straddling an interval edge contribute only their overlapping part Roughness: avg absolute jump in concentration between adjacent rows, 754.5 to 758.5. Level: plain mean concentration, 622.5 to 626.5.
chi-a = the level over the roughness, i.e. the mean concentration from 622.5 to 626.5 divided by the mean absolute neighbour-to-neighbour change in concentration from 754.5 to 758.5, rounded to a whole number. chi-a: 65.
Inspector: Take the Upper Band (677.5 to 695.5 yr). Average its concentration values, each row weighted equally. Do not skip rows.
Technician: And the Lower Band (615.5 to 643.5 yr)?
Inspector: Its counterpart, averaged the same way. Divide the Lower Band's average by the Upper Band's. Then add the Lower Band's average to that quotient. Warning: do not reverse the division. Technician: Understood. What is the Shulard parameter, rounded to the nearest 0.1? 4.2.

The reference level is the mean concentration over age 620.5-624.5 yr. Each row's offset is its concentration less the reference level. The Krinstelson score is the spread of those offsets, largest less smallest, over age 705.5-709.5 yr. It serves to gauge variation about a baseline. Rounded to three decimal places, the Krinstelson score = 0.050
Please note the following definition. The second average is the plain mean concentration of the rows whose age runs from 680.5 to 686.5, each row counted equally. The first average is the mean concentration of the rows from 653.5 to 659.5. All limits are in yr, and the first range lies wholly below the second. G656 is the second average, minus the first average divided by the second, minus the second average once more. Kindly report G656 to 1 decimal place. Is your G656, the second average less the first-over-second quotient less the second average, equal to -1.4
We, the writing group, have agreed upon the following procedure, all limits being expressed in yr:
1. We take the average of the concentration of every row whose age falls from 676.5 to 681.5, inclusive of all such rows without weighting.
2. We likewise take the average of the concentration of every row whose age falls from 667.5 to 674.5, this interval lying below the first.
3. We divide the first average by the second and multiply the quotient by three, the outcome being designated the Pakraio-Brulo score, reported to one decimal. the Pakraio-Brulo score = 2.7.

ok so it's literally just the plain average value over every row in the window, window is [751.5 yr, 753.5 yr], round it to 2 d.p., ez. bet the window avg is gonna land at 1.58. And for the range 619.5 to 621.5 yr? 2.46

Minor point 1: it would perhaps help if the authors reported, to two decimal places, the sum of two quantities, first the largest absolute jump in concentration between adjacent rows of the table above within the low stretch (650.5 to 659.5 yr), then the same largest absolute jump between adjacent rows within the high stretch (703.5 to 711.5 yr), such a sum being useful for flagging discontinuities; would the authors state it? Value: 0.23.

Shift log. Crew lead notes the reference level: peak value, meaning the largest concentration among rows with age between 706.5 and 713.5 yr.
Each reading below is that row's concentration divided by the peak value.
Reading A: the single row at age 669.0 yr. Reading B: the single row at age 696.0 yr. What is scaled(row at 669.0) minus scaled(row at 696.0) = 0.39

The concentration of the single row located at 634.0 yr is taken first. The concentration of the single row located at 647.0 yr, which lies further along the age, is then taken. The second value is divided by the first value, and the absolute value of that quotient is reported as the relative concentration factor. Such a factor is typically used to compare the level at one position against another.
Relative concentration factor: 1.01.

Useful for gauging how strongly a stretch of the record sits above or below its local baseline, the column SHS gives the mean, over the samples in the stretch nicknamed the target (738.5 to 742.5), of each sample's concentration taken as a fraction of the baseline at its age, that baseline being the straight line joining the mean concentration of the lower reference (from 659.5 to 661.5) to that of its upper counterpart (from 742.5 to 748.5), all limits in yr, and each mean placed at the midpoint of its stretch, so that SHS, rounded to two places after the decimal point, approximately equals 0.99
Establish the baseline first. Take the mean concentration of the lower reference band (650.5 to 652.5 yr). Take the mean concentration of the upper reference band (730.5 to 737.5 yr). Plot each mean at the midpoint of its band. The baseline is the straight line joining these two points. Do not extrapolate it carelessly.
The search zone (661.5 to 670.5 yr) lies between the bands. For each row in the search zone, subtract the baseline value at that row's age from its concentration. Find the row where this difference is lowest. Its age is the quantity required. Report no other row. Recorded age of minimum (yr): 663.0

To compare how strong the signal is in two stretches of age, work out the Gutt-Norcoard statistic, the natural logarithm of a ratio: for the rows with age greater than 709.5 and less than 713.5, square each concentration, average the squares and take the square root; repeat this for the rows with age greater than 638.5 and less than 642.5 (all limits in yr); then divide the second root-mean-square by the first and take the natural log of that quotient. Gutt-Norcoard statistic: 0.49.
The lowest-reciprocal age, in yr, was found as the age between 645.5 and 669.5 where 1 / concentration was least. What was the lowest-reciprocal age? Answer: 649.0 yr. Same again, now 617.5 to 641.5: 630.0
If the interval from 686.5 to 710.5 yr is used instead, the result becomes 687.0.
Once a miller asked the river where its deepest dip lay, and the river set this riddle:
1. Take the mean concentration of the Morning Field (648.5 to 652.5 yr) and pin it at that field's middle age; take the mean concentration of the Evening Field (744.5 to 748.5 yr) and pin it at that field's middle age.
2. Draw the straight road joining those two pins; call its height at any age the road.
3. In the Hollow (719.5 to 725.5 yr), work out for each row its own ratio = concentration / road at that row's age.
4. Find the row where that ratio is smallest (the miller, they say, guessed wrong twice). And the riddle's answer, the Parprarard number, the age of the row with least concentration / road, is 720.0 yr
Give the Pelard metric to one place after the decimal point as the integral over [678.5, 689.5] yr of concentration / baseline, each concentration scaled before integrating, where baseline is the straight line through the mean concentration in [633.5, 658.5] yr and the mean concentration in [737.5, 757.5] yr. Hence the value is 9.0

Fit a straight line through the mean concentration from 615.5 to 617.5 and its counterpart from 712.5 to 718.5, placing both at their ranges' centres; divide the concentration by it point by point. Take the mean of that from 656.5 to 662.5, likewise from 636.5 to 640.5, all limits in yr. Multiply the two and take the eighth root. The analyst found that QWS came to 1.025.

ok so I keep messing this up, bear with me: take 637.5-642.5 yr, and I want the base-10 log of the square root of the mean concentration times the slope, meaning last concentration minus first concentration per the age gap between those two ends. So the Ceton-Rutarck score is -0.59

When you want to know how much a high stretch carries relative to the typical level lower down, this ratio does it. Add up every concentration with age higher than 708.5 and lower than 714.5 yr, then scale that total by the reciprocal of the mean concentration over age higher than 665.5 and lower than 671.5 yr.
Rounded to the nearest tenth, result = 4.6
